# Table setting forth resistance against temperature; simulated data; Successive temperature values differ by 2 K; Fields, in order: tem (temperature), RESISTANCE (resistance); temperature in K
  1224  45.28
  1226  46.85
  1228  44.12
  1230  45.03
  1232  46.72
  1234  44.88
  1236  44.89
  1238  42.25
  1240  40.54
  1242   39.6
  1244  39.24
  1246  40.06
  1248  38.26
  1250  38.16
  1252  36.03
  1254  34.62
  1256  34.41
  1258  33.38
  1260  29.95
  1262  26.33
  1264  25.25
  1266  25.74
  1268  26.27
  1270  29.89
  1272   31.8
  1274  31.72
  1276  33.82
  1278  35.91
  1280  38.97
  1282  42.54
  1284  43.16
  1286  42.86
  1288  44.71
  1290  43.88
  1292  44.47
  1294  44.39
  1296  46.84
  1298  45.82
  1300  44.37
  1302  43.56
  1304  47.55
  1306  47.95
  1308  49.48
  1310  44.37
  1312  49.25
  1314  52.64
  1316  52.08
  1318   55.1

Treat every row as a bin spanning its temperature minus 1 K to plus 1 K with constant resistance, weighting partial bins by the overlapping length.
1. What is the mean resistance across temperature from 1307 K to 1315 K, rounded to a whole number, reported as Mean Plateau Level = 49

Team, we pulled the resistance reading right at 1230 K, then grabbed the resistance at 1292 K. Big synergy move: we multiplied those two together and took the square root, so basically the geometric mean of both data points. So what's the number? 44.7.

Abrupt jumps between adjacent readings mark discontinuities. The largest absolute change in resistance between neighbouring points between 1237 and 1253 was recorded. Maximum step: 2.1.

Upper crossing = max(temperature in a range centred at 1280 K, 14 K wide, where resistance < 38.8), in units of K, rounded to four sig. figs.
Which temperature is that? 1278 K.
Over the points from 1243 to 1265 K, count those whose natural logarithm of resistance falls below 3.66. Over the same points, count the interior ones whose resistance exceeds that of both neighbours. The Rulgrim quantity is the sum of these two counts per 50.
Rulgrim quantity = 0.20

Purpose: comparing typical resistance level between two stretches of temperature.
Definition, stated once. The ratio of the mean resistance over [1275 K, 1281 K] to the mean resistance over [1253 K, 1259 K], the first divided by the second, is 1.1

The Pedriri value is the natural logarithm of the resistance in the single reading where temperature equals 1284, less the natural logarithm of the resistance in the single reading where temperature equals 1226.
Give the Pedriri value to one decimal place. -0.1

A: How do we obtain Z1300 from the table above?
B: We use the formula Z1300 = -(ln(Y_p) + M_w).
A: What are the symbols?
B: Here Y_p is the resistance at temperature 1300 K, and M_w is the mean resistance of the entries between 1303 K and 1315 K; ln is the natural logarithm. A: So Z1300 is -52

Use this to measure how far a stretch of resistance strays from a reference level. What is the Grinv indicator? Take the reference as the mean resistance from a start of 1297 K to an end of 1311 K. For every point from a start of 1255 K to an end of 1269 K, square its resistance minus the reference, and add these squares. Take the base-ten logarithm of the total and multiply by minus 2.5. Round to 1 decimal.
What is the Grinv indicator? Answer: -8.4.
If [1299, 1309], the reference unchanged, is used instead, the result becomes -3.5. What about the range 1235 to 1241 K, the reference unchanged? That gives -4.2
